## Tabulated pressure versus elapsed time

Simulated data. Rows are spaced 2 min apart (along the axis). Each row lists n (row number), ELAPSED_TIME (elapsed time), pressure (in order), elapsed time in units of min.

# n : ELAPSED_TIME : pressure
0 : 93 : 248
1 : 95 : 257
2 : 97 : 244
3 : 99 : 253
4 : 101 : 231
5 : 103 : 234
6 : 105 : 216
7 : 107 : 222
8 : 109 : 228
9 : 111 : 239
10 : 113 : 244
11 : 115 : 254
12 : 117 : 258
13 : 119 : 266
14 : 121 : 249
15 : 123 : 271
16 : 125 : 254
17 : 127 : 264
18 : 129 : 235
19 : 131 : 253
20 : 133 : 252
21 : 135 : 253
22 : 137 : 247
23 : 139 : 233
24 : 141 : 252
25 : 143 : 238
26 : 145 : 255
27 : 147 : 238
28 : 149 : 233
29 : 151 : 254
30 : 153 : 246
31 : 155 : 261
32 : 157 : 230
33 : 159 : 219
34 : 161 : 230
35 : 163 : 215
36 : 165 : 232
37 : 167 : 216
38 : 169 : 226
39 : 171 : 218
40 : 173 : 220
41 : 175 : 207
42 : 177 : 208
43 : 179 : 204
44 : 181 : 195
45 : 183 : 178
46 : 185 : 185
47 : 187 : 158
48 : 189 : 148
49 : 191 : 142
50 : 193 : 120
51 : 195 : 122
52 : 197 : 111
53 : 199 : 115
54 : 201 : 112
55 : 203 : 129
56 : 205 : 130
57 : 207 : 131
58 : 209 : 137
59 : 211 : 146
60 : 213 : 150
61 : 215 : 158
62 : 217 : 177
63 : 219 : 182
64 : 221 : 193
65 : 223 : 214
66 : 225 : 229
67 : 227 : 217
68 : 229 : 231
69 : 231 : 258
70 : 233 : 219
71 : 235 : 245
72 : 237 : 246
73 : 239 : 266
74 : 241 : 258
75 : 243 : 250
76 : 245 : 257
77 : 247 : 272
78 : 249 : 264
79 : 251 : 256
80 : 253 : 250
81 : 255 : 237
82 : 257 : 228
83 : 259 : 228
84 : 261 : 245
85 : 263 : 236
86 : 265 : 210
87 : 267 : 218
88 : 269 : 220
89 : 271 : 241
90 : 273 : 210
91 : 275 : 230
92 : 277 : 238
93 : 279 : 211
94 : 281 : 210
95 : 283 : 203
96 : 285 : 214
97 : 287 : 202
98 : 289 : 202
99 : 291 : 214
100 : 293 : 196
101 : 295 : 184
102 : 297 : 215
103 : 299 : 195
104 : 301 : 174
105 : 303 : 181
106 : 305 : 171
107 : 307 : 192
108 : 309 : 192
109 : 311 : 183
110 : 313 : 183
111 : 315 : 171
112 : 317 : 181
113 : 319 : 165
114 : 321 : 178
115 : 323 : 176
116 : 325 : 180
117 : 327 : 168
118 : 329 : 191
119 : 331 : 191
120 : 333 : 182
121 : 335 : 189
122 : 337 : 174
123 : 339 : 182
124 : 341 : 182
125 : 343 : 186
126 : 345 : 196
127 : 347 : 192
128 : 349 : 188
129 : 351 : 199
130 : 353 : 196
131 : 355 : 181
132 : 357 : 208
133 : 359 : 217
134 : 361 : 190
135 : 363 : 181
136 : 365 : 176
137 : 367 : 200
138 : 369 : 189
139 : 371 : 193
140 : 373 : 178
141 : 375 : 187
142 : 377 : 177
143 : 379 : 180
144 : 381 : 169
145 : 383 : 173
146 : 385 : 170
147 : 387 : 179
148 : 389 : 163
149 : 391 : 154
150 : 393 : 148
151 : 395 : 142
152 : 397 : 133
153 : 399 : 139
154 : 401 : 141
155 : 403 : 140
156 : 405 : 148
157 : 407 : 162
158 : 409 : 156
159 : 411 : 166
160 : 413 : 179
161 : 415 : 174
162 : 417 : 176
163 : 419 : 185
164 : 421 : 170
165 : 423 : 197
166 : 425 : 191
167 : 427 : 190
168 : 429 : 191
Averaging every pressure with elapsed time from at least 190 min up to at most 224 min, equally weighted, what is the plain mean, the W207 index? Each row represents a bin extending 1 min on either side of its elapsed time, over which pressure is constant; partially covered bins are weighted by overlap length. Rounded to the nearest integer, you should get 145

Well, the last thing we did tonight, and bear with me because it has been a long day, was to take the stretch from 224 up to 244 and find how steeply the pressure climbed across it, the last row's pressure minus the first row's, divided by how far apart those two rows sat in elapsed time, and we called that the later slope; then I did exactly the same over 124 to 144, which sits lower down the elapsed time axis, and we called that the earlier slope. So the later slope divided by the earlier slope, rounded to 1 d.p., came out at -1.3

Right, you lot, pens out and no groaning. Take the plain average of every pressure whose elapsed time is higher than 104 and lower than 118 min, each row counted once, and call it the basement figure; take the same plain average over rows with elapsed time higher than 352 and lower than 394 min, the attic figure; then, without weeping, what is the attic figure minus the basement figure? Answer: -56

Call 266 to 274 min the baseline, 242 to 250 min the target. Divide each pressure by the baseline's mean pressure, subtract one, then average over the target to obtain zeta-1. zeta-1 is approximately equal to 0.17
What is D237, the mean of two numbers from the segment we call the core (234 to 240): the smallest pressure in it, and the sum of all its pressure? 501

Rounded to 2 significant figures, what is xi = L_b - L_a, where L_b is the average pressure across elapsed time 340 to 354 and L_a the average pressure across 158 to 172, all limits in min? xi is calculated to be -31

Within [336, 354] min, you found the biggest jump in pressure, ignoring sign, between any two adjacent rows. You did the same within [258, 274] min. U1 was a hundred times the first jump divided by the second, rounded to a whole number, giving 35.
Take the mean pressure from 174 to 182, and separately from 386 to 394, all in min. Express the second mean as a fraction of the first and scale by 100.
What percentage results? 79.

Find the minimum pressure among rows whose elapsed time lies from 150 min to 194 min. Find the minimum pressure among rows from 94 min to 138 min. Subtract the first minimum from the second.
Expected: 96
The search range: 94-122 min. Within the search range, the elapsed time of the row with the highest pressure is 119 min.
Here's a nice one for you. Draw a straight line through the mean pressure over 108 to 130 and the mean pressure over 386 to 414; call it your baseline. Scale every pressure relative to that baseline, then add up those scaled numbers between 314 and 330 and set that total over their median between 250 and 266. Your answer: 6.7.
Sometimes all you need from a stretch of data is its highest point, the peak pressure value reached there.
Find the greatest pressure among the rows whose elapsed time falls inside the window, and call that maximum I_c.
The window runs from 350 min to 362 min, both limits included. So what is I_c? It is 217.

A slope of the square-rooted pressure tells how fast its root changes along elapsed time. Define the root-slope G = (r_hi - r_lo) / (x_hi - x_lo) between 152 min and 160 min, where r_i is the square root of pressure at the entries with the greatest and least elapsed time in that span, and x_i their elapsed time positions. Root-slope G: -0.15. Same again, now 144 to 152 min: -0.01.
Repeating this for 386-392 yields -0.24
